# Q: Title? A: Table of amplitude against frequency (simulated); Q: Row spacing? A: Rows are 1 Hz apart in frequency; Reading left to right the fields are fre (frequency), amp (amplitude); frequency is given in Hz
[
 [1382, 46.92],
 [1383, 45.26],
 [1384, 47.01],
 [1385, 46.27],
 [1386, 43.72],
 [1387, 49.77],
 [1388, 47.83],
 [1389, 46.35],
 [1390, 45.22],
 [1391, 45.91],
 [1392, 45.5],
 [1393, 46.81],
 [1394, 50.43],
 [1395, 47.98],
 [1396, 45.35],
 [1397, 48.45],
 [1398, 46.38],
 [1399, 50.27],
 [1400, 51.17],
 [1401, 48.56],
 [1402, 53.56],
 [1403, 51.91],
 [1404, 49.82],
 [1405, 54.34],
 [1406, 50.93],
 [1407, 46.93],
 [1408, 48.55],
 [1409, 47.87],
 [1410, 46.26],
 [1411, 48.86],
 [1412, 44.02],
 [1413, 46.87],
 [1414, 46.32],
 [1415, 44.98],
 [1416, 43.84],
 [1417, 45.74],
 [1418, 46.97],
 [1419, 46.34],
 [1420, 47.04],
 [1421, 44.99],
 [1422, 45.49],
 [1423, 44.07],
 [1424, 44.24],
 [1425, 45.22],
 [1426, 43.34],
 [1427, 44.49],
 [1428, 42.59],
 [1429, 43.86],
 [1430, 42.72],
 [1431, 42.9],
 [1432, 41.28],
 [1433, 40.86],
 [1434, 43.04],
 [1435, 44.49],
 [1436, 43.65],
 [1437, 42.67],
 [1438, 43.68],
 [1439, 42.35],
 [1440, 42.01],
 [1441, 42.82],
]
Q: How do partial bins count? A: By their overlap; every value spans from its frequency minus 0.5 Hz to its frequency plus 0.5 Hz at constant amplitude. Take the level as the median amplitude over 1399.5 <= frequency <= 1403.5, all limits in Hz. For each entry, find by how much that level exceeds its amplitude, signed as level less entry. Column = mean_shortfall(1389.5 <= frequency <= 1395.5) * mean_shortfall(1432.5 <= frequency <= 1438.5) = 39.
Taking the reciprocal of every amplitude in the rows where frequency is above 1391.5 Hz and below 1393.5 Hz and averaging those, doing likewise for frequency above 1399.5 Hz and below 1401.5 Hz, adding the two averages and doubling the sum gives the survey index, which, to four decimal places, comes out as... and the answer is 0.0835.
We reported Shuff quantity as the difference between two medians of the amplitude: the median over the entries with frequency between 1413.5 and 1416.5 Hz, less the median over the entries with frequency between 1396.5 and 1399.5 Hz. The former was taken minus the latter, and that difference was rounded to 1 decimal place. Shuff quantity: -3.5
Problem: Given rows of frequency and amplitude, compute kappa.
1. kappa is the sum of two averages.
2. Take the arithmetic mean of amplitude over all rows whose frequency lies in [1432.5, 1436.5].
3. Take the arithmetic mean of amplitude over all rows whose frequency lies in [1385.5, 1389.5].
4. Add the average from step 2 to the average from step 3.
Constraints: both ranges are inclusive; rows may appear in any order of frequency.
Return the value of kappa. 89.9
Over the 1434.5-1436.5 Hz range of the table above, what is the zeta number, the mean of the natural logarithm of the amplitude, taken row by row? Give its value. 3.79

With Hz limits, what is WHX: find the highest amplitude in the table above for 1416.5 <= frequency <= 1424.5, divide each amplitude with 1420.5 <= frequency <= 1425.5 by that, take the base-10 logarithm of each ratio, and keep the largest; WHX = -0.015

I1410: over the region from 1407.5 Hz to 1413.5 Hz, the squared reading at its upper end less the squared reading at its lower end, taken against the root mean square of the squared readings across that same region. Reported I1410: -0.07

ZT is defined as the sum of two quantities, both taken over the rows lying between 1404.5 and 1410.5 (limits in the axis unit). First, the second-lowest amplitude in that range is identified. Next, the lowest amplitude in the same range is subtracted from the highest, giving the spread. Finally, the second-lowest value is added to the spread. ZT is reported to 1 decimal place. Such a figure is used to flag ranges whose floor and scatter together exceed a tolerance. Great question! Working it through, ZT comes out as 55.0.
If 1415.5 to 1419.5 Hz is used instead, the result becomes 48.9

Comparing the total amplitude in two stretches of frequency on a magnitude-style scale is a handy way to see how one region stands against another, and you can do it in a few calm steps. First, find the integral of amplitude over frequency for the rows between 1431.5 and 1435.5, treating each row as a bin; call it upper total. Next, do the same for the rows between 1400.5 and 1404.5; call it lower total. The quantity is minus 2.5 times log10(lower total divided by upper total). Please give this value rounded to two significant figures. -0.20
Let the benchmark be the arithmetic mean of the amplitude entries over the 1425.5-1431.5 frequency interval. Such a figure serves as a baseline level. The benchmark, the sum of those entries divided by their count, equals 43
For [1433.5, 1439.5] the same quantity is 43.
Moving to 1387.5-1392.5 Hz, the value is 46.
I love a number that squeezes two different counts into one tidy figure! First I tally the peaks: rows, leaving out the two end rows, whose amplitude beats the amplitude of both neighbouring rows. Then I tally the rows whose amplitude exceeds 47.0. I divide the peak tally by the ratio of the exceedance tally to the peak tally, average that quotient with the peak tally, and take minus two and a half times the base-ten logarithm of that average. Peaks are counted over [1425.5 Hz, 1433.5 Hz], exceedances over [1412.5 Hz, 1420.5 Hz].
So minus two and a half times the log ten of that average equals -1.9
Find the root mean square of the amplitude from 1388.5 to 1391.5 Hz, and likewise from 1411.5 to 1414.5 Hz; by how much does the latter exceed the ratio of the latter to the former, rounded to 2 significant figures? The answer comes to 45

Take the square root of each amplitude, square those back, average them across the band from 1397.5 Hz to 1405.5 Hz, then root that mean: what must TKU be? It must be 7.12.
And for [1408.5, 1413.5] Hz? 6.84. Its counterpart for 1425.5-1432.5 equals 6.56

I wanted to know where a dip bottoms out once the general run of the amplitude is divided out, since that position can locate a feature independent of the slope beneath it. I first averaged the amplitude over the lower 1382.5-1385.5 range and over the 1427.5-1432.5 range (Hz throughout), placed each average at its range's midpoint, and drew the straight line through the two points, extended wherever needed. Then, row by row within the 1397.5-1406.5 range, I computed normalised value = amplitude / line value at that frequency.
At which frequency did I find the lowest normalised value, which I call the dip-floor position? 1398 Hz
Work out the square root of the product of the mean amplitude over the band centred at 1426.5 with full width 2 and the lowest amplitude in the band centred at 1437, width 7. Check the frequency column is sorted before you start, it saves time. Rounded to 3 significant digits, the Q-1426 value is 43.0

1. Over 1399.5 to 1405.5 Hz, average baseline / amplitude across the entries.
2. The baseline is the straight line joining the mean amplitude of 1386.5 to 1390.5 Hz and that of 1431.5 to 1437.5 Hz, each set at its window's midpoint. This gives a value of 0.891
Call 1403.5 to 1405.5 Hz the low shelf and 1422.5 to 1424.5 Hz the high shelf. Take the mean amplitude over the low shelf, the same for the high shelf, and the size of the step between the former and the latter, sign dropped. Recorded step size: 7.9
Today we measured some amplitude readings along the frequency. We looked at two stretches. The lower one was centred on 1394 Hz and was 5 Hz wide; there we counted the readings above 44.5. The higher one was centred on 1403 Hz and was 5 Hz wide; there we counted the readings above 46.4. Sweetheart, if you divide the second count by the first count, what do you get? 1.0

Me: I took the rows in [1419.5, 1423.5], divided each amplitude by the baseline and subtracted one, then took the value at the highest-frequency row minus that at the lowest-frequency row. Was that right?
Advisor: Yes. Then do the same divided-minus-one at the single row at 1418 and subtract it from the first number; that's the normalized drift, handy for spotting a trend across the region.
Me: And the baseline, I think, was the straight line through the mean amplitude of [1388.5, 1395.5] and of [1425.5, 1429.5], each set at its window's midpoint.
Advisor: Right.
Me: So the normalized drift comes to -0.12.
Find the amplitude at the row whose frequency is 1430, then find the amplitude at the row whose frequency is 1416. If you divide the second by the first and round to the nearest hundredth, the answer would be 1.03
